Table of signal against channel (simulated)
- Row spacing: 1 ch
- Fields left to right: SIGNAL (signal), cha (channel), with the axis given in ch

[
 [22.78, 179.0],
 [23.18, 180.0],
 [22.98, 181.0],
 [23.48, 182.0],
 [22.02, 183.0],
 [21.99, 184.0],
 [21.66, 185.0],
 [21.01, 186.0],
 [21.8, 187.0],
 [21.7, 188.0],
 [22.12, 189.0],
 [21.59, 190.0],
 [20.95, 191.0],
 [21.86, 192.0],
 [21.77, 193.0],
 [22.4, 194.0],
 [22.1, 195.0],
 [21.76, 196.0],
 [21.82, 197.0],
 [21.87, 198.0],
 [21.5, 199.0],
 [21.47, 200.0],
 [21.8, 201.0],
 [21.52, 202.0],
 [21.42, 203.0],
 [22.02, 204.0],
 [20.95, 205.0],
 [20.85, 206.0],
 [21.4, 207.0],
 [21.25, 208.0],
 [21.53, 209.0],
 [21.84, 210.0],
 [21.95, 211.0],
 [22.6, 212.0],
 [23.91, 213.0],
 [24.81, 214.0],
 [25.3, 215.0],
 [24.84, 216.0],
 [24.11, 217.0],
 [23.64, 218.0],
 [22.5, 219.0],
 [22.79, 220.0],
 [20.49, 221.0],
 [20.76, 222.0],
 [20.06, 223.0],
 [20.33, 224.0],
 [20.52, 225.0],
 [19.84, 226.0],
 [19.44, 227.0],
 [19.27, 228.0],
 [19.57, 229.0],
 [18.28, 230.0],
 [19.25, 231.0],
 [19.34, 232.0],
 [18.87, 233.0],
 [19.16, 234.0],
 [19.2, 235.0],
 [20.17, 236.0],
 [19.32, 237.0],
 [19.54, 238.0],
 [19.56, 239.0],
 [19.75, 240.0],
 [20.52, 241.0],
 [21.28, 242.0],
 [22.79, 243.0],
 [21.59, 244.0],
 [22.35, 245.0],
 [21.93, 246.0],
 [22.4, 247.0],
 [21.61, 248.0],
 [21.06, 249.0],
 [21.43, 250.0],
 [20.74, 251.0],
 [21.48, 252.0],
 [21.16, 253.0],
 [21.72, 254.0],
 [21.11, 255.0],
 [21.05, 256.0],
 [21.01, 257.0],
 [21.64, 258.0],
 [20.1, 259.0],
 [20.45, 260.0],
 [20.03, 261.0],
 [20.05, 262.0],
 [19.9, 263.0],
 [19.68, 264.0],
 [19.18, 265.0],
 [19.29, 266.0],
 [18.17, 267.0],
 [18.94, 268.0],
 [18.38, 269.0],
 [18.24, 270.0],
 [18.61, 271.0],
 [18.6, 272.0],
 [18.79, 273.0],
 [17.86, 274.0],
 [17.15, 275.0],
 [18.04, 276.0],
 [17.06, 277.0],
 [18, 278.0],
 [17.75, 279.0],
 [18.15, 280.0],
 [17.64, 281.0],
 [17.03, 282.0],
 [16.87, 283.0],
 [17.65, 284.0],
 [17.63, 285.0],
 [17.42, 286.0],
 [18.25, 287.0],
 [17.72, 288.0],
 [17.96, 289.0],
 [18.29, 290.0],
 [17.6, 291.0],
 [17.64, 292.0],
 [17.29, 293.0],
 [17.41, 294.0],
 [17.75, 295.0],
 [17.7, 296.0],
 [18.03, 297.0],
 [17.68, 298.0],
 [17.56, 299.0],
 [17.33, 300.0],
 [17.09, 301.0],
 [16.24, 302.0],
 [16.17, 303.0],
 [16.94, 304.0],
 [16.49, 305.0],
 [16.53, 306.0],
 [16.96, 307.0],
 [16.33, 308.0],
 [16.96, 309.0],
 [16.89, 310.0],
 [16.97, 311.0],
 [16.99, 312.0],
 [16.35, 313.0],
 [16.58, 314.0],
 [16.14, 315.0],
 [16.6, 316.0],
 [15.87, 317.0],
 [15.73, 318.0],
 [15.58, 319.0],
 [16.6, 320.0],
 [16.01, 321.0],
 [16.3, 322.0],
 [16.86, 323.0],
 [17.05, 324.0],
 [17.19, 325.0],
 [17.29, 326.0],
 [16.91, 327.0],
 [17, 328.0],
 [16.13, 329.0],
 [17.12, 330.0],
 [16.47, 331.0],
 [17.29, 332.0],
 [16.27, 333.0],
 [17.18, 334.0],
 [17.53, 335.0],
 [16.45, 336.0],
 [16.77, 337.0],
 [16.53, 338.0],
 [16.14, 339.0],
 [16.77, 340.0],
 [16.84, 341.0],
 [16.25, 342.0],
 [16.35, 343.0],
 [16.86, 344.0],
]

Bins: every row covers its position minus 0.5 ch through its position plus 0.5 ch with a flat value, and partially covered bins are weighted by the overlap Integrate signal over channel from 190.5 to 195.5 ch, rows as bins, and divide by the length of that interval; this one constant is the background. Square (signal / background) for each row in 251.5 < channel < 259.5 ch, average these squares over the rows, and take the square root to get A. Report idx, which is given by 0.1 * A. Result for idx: 0.097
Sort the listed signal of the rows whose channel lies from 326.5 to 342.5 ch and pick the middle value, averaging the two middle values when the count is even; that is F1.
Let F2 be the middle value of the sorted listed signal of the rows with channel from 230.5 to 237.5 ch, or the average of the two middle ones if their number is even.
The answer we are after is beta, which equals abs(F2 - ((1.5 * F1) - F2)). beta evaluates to 13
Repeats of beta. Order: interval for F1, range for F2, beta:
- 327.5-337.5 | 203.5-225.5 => 18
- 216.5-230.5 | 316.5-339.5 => 3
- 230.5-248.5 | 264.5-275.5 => 7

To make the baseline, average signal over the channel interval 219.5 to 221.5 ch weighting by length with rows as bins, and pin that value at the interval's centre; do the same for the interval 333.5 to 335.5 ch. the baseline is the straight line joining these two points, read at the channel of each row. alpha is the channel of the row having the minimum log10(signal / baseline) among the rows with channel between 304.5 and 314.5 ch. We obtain 308.0 ch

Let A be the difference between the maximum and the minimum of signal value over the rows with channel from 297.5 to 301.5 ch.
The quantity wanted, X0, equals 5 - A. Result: 4.4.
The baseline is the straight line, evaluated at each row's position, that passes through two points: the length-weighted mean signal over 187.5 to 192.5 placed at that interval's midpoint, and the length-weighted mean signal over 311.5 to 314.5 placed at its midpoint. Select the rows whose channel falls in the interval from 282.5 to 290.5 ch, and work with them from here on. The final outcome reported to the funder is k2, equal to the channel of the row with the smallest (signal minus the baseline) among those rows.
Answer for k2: 283.0 ch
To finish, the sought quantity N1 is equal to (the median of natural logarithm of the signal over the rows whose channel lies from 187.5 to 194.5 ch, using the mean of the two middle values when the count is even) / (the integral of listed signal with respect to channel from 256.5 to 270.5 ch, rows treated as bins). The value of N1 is 0.0112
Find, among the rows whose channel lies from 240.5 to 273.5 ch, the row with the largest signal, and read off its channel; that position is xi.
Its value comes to 243.0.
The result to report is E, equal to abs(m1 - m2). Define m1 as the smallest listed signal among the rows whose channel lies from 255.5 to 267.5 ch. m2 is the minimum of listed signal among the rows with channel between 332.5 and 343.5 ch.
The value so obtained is 2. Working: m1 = 18.17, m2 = 16.14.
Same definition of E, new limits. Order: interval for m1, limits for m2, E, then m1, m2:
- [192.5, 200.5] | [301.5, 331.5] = 6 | 21.47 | 15.58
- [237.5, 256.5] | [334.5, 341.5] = 3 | 19.54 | 16.14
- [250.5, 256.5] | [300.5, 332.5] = 5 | 20.74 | 15.58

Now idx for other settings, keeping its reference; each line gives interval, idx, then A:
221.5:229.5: 0.092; 0.92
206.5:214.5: 0.103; 1.03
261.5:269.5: 0.088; 0.88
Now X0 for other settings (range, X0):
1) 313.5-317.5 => 4.3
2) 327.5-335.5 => 3.6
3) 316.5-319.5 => 4.7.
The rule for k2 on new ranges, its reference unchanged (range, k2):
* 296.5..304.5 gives 303.0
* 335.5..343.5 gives 339.0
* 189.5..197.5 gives 191.0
